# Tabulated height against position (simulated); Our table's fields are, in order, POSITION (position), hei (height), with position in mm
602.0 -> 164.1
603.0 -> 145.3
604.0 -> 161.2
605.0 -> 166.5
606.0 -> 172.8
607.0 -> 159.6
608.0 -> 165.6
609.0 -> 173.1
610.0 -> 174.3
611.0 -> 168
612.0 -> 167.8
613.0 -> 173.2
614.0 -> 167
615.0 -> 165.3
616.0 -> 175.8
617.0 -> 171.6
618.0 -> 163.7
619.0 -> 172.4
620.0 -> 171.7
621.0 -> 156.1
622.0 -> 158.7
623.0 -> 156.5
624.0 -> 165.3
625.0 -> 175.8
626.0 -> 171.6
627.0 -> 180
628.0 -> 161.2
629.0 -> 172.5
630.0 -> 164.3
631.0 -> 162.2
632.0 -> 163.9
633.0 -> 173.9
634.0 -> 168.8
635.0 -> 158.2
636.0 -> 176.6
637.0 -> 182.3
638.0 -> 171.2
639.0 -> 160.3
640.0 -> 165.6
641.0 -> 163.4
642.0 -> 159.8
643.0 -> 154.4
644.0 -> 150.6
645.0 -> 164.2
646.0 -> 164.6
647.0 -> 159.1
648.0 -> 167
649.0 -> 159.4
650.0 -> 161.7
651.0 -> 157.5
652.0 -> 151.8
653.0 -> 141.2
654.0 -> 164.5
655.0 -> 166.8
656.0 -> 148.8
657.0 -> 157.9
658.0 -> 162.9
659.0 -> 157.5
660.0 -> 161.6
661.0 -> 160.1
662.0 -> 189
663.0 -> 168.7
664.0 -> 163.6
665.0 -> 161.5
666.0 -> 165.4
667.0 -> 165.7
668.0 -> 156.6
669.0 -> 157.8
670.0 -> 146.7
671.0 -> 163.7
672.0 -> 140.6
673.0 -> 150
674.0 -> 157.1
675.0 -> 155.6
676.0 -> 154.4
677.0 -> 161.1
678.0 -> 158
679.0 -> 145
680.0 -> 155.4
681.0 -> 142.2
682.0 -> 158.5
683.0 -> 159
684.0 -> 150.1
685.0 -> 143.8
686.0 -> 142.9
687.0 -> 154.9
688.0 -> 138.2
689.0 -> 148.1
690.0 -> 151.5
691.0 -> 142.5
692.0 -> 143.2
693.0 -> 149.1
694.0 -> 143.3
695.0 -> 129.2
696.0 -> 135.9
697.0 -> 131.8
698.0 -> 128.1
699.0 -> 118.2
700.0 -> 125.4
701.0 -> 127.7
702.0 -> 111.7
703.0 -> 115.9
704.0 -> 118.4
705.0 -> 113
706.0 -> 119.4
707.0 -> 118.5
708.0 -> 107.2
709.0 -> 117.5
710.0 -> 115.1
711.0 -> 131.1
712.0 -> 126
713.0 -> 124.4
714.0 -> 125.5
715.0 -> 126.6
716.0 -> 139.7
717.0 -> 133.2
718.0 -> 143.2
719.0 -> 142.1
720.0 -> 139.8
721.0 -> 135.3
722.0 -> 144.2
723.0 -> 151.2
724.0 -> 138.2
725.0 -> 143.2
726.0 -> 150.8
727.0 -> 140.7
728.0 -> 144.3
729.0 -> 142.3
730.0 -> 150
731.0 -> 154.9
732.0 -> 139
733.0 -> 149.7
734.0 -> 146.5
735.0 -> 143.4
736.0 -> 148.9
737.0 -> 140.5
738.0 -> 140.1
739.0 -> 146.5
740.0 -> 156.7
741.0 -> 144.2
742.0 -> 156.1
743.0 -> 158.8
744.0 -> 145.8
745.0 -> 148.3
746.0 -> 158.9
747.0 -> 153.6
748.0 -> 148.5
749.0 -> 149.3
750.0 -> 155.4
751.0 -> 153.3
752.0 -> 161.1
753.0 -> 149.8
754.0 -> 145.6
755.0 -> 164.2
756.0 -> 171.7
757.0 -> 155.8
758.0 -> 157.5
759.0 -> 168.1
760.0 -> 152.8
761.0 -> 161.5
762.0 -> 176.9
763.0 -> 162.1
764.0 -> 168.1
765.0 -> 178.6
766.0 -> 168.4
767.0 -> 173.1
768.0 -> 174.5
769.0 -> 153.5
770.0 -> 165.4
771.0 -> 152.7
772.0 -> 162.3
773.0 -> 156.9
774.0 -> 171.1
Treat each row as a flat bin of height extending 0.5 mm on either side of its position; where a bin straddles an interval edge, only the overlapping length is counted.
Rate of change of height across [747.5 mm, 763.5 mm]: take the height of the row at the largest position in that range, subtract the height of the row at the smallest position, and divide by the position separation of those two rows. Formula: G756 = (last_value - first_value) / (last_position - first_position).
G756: 0.91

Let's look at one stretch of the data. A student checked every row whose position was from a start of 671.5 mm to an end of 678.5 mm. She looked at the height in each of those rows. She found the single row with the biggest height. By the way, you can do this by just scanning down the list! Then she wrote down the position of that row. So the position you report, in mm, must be 677.0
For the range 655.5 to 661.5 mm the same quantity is 658.0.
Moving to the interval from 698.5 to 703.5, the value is 701.0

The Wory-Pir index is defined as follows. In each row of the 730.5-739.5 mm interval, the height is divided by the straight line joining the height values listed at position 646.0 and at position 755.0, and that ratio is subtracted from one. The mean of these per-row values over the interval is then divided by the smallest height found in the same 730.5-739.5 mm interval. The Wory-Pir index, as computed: 0.0008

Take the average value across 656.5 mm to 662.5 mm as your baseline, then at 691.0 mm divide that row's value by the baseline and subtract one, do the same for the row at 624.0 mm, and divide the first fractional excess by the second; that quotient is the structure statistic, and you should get -48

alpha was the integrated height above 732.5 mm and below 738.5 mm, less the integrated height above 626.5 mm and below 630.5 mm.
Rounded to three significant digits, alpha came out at 191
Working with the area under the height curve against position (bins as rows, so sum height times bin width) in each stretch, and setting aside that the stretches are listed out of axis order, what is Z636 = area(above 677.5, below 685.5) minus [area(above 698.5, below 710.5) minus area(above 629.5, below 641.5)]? 1815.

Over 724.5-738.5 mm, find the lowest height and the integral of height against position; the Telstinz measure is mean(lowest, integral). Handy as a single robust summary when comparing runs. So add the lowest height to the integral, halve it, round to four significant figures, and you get 1087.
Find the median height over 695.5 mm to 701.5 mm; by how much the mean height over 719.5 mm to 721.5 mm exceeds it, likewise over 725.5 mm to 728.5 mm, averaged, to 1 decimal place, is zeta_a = 13.5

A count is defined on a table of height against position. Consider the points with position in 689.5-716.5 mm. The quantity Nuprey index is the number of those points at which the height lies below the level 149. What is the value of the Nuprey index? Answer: 25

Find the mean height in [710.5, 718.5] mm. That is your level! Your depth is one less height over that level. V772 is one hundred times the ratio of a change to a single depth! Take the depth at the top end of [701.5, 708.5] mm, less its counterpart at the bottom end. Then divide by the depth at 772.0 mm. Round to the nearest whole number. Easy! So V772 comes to -14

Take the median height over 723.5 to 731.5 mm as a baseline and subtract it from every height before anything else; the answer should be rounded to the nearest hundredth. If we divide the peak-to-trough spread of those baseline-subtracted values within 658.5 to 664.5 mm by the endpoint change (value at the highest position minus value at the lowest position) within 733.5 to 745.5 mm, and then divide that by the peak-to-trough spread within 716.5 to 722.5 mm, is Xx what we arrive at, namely 1.59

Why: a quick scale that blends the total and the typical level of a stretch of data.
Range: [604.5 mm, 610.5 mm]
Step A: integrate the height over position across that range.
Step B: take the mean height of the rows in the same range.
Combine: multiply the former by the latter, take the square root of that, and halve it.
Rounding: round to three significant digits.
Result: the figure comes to 207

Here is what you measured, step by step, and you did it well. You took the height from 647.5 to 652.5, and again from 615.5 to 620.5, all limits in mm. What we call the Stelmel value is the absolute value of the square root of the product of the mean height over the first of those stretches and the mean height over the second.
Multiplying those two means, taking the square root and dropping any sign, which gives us 165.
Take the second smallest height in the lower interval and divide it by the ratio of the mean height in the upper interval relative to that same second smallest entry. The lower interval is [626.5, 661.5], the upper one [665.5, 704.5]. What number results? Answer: 153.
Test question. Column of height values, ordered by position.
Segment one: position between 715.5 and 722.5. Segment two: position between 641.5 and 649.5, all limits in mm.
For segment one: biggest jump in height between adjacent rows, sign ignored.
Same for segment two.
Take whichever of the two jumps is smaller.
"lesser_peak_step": 10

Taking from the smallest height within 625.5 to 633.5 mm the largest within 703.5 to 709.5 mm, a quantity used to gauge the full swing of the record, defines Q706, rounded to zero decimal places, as 42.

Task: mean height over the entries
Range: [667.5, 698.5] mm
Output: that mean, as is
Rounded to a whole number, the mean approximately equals 148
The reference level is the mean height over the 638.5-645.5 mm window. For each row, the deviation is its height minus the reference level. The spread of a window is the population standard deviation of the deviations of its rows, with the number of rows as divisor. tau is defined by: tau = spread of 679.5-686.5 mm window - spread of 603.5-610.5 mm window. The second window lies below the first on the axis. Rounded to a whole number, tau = 1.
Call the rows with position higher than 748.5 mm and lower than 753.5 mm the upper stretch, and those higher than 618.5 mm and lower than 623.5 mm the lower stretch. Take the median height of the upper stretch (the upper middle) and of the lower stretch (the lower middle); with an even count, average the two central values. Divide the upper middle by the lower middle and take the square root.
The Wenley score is 0.98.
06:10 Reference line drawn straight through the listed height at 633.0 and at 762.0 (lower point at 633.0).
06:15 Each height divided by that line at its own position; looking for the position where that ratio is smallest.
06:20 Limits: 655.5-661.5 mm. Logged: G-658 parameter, 656.0 mm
